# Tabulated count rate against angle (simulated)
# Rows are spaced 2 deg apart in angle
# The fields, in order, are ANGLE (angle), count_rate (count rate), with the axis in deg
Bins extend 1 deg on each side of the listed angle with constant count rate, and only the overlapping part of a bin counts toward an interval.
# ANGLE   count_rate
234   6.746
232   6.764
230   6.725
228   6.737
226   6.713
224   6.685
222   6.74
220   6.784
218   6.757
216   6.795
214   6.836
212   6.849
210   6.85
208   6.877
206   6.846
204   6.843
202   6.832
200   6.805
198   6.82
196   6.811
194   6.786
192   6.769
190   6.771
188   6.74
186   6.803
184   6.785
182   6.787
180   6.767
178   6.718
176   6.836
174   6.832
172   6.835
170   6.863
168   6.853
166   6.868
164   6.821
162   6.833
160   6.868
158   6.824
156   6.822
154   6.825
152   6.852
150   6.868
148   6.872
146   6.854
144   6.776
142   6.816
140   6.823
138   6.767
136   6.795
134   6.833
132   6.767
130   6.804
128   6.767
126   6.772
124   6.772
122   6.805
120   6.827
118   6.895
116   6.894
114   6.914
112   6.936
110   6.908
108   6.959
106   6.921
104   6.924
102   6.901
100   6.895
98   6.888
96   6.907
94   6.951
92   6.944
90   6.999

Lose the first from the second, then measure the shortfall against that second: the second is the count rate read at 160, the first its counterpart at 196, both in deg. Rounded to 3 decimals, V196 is 0.008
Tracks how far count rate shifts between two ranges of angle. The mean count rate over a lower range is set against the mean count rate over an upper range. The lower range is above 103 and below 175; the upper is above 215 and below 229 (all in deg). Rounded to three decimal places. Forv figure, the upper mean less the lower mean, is -0.099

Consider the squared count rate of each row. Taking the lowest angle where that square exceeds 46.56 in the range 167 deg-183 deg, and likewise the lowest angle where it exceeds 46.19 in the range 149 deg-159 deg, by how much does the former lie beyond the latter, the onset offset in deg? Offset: 18 deg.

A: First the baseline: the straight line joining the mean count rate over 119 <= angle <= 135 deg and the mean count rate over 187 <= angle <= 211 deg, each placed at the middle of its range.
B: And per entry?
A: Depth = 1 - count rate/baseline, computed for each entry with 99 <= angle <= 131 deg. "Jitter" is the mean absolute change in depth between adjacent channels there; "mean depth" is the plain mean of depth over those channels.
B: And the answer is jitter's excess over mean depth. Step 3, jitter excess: 0.015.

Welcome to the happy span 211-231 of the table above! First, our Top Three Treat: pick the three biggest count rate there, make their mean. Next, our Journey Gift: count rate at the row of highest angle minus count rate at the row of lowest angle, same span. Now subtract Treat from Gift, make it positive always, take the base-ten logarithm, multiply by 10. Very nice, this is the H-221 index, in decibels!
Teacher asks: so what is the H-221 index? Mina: 8.42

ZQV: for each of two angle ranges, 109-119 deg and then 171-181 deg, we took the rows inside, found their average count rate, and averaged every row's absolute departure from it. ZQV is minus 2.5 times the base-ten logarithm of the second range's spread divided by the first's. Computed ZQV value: -1.4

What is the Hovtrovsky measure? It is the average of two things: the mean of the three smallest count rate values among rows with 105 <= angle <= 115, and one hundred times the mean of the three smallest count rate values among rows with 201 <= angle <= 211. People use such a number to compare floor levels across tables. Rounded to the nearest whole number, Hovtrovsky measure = 345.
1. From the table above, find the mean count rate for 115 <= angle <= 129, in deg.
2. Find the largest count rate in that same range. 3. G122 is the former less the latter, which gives -0.0761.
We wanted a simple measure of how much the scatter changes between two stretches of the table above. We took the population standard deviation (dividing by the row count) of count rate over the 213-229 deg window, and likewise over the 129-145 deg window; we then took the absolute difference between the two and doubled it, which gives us 0.04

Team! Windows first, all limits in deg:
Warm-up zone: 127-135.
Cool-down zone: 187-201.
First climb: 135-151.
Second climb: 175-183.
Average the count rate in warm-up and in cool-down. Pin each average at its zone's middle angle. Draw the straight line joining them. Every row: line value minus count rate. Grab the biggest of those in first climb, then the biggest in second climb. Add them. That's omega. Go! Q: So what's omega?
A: 0.09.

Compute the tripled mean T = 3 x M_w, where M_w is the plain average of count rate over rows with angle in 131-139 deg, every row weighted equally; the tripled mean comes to 20.4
